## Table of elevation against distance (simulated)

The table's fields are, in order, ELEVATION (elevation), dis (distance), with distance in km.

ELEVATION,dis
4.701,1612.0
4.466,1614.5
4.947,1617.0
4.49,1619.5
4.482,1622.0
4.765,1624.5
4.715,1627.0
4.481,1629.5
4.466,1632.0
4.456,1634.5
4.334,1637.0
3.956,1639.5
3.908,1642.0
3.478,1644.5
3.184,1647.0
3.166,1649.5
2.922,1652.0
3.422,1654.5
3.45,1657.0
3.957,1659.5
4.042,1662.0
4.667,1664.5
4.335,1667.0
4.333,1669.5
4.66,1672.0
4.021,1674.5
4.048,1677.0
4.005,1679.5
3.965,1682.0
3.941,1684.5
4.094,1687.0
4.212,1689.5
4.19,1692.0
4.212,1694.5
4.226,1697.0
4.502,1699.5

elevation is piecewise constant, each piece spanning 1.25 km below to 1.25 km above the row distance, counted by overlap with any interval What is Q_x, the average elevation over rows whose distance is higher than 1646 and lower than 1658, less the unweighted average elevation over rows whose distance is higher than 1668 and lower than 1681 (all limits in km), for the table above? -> -1.0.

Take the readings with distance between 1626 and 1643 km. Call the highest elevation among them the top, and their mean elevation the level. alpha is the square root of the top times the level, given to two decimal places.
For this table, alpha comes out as 4.52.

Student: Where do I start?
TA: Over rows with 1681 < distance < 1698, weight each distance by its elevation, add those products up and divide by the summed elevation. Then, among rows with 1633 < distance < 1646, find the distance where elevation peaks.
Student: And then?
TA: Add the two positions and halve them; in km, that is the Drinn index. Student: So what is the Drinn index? 1662.1 km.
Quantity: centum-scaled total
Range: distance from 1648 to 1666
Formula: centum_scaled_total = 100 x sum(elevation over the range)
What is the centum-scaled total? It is 2563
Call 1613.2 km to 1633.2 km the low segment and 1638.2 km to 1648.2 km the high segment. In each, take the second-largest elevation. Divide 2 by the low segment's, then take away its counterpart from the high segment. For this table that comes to -3.49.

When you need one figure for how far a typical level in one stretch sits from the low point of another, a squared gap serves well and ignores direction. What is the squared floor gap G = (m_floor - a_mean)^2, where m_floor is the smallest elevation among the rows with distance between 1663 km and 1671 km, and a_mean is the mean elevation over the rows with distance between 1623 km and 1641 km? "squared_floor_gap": 0.0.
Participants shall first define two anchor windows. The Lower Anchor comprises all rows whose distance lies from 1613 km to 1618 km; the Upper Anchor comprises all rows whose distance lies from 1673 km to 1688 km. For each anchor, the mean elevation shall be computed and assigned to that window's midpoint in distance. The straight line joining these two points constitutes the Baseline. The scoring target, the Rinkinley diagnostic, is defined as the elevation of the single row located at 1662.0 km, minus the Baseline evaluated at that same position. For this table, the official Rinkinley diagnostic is -0.2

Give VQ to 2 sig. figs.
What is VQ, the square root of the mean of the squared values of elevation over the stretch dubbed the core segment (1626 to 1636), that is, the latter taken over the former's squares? 4.5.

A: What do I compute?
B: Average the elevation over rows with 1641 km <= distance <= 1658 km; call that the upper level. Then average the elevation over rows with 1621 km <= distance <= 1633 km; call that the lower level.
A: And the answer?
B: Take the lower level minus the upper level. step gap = 1.2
